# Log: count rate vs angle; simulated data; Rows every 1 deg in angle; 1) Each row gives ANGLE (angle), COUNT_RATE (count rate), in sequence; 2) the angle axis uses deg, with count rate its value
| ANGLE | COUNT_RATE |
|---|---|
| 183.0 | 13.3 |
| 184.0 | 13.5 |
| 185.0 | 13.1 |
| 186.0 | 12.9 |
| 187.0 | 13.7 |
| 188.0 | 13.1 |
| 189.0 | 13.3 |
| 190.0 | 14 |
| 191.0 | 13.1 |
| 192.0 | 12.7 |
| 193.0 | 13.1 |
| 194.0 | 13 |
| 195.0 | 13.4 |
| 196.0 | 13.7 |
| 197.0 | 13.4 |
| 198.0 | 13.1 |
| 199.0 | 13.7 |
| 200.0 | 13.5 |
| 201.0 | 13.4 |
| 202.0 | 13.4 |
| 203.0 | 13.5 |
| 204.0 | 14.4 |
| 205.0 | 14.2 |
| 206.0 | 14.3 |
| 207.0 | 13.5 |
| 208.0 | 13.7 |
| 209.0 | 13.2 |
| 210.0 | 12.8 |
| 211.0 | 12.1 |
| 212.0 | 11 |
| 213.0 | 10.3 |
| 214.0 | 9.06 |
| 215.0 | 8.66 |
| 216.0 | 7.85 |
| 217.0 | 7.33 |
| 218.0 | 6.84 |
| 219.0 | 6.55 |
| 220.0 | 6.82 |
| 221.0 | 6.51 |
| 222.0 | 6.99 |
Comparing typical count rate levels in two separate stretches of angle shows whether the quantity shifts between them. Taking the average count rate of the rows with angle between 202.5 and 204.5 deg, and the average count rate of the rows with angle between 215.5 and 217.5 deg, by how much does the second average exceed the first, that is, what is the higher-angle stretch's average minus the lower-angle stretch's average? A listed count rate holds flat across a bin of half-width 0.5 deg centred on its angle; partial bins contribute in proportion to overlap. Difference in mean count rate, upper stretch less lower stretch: -6.4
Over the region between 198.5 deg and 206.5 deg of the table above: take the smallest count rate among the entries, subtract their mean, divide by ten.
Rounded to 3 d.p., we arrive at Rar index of -0.040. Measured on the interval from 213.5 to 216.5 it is -0.067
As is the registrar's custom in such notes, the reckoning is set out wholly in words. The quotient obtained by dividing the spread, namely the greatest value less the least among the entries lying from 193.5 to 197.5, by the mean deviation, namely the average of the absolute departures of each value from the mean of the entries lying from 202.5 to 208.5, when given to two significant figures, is 1.9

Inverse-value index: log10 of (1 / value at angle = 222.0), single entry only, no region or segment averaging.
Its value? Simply -0.8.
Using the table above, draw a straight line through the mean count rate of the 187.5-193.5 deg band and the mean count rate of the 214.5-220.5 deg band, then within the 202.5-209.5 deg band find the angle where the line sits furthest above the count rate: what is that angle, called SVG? 203.0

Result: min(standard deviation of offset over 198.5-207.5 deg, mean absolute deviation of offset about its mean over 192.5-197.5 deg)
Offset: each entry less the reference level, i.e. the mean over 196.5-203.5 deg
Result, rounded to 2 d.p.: 0.22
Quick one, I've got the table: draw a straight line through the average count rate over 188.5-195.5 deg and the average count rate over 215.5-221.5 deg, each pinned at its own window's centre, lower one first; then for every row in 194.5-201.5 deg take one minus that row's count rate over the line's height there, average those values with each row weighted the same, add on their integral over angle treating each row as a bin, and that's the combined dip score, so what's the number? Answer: -1.1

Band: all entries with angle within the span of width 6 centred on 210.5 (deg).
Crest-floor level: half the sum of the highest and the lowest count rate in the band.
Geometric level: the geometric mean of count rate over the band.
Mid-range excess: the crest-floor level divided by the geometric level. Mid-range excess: 0.99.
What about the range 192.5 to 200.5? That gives 1.00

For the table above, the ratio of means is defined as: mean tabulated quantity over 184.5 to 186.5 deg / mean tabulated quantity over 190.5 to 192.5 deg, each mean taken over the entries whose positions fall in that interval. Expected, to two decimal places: 1.01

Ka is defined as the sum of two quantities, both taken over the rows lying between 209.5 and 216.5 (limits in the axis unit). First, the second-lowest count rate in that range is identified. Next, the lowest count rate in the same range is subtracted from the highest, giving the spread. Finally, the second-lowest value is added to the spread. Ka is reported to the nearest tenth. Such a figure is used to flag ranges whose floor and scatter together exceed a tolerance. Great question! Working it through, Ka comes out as 13.6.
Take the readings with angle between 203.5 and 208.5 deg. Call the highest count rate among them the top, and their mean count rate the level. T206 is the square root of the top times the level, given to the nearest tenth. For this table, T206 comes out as 14.2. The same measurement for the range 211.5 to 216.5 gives 10.2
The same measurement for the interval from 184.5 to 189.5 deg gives 13.5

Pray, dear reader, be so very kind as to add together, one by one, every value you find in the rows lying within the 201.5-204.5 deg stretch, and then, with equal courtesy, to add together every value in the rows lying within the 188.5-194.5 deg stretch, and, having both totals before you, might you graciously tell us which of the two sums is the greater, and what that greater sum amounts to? 79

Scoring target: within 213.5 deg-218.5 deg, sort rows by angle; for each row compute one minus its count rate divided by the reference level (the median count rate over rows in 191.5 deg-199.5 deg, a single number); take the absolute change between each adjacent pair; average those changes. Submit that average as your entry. 0.0419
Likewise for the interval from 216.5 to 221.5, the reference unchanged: 0.0257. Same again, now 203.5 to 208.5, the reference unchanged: 0.0245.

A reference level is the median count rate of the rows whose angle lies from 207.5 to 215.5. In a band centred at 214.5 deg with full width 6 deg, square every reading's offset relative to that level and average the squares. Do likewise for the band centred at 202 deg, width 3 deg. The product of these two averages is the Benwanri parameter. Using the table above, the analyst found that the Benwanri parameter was 28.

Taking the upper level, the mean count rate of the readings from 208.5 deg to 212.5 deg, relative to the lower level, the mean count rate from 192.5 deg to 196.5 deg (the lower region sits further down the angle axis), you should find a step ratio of 0.9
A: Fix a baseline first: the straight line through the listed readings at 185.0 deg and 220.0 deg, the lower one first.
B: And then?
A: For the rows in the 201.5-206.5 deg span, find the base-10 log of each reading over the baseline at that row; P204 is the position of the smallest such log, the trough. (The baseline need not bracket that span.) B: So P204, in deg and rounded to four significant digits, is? 202.0 deg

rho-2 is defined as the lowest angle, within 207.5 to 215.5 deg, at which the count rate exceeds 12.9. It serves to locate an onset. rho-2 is 208.0 deg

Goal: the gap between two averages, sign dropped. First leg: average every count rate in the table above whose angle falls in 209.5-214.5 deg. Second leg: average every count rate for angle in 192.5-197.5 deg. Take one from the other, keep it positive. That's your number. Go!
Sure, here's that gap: 2.3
